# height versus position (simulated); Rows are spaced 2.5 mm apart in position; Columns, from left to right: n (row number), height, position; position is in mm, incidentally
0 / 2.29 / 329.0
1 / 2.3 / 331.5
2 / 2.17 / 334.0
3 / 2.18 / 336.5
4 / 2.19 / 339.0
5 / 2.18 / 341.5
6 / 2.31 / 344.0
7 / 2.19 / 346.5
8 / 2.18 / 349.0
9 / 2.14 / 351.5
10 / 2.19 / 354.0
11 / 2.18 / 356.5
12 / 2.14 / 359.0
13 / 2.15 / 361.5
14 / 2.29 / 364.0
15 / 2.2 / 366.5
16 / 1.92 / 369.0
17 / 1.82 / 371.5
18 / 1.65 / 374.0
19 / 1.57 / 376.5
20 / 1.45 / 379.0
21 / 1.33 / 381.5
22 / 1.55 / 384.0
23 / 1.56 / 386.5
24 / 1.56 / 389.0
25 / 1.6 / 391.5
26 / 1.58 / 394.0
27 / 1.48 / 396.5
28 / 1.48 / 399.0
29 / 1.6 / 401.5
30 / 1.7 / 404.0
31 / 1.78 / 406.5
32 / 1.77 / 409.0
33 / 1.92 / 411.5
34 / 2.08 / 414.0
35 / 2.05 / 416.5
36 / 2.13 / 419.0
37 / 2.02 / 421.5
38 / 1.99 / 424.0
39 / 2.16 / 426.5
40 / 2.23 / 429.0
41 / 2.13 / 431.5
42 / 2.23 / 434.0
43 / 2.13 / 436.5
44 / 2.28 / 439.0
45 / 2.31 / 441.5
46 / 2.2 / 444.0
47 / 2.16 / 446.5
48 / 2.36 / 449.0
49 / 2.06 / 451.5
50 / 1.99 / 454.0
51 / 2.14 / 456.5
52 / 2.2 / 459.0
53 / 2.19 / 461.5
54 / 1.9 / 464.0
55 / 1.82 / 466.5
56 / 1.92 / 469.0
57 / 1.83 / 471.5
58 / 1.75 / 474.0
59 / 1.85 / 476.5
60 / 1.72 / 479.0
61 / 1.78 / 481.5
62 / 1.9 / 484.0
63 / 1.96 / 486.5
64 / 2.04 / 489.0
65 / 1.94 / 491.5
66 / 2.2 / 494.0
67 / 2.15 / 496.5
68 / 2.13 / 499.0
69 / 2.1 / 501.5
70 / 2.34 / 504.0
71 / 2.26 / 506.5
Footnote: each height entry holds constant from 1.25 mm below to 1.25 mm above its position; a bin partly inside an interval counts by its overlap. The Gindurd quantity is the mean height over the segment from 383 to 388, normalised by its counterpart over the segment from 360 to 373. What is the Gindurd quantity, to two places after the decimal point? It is 0.75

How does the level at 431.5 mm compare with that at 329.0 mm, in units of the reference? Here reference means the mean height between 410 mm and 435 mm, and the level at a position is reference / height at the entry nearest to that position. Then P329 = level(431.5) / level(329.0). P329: 1.08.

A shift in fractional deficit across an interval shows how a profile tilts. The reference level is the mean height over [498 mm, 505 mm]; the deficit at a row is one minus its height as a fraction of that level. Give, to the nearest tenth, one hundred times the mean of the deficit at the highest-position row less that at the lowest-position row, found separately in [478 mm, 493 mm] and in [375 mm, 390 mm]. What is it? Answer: -4.8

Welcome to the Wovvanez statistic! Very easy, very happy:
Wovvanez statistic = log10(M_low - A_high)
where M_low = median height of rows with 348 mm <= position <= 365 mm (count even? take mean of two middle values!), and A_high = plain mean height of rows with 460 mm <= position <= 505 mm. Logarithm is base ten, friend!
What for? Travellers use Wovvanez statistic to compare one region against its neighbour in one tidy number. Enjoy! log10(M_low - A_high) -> -0.7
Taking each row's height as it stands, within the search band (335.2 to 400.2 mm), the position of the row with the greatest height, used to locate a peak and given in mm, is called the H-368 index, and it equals 344.0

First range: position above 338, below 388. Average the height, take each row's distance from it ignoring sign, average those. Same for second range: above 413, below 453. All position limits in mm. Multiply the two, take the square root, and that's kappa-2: 0.154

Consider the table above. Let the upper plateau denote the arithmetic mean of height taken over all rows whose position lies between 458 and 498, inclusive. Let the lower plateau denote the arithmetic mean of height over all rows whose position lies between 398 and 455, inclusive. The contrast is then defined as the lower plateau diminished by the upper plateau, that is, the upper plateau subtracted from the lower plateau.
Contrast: 0.1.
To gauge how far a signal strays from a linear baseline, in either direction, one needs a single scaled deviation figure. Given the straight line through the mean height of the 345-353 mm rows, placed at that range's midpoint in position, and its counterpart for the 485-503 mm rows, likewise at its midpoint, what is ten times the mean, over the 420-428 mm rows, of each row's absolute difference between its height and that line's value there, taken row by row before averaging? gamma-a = 0.9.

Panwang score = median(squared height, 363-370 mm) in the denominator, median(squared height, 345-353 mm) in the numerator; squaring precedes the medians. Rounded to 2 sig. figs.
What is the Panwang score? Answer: 0.98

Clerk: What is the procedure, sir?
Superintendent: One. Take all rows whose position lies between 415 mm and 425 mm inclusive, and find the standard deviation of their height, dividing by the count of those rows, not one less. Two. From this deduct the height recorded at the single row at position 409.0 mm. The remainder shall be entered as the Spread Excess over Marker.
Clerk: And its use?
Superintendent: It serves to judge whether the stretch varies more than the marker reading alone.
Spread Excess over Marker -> -1.7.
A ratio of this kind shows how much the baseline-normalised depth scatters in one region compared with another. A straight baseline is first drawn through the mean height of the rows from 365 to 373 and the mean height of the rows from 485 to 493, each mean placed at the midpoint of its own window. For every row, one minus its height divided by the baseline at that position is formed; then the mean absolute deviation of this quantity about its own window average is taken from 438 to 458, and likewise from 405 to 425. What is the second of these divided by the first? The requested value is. 1.1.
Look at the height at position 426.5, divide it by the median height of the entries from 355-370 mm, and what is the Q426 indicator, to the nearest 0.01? 1.00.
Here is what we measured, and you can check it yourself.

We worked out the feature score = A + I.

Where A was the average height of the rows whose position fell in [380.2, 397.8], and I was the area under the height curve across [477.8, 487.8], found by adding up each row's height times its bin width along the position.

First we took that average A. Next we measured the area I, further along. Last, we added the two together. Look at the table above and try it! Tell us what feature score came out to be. 20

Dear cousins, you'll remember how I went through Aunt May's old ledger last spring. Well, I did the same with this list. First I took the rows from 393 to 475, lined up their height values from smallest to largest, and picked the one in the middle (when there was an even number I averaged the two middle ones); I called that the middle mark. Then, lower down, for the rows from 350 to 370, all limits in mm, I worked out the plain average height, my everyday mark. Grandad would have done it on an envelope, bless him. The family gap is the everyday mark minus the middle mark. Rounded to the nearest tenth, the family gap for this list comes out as 0.1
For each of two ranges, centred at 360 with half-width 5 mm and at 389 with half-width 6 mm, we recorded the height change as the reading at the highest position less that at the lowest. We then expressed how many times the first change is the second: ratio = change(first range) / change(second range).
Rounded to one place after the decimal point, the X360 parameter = 3.7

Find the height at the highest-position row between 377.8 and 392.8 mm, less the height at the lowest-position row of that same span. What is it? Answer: 0.15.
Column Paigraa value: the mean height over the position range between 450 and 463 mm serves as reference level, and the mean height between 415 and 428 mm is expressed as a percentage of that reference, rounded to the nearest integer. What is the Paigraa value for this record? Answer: 98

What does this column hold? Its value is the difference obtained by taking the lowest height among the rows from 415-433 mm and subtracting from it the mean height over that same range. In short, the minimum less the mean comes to -0.11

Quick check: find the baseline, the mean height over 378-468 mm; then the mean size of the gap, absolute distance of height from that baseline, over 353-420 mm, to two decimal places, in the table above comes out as 0.27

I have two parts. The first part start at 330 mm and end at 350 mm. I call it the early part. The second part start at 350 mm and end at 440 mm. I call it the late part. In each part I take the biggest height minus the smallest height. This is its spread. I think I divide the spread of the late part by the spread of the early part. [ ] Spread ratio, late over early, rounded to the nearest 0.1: 6.9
